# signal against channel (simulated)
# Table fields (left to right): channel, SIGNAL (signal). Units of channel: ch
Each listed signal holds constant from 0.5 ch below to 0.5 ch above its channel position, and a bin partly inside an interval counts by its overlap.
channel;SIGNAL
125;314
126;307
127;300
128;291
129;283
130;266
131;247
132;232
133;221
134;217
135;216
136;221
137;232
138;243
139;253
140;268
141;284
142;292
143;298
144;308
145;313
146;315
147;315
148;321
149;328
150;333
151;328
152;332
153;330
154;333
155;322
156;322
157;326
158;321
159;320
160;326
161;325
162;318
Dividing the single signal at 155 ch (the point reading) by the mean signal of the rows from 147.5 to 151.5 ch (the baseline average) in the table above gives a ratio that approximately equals 0.98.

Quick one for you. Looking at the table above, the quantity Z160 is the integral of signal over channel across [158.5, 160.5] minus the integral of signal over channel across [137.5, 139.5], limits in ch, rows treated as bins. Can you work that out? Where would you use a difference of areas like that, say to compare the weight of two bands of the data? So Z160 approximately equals 150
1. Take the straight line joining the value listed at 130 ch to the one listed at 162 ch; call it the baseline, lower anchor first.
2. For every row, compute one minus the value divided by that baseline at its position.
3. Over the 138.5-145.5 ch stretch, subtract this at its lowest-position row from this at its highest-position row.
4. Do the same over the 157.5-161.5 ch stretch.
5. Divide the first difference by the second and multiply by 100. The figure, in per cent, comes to -5450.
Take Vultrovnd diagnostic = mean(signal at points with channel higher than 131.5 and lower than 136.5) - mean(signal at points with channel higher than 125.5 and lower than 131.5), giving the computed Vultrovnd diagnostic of -61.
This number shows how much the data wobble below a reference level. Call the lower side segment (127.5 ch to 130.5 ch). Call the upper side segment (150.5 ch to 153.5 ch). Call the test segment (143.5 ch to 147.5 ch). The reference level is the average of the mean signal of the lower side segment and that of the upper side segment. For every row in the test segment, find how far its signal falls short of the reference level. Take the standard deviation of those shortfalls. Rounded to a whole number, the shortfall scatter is 3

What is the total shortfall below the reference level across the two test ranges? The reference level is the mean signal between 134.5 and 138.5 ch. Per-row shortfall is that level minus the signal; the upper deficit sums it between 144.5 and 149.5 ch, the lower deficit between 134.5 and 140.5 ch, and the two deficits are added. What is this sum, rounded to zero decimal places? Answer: -517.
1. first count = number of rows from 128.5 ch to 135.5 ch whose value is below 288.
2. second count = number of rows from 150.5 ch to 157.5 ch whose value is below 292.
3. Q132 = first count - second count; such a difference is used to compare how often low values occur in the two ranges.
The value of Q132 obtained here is 7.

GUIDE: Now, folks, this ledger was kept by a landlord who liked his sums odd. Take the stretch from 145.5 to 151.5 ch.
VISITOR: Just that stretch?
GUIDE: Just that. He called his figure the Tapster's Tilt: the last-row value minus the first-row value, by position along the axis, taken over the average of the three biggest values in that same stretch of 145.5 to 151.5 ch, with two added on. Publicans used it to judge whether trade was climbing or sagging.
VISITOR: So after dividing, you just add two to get 2.04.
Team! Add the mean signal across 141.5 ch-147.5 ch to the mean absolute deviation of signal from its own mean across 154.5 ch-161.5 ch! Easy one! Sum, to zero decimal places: 309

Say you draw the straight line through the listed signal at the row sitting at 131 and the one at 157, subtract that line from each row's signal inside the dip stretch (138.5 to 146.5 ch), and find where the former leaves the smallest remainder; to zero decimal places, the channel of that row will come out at 139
